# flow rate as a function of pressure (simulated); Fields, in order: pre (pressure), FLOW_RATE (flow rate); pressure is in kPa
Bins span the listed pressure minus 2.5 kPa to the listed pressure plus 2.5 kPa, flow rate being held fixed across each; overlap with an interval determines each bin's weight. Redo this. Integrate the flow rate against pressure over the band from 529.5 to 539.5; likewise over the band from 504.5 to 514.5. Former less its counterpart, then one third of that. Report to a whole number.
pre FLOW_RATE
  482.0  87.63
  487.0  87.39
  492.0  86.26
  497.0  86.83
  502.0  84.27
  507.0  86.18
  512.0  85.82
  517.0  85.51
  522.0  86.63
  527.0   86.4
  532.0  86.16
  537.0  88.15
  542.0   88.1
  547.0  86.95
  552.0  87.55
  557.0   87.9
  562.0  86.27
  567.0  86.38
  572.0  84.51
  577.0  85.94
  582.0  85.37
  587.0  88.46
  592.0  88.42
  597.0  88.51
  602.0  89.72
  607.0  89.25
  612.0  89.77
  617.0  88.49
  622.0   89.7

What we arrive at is 4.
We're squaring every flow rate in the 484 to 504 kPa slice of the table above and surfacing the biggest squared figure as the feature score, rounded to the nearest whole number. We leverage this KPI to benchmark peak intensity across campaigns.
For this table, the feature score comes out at 7637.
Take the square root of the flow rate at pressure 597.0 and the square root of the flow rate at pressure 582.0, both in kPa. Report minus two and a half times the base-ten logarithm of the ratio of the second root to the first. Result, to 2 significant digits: 0.020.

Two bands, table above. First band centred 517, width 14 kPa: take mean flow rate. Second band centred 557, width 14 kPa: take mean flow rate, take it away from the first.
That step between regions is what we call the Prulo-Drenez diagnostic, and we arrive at -1.3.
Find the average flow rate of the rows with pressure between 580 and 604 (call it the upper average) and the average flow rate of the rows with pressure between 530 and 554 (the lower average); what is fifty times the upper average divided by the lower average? 50.4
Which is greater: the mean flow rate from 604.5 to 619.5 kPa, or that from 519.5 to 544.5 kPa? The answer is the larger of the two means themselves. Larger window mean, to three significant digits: 89.2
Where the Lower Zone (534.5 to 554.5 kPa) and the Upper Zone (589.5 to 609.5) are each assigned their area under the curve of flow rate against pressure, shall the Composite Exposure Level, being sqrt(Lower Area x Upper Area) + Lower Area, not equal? 3520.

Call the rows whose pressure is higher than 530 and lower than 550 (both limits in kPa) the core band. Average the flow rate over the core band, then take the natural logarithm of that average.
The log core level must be 4.47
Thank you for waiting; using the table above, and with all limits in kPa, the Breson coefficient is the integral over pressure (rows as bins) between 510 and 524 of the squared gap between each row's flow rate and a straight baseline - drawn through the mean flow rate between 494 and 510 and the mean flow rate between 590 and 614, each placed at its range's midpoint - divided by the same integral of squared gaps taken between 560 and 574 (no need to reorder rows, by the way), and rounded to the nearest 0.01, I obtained 0.04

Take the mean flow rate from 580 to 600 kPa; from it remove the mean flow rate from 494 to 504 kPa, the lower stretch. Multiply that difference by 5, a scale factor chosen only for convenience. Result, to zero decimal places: 11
